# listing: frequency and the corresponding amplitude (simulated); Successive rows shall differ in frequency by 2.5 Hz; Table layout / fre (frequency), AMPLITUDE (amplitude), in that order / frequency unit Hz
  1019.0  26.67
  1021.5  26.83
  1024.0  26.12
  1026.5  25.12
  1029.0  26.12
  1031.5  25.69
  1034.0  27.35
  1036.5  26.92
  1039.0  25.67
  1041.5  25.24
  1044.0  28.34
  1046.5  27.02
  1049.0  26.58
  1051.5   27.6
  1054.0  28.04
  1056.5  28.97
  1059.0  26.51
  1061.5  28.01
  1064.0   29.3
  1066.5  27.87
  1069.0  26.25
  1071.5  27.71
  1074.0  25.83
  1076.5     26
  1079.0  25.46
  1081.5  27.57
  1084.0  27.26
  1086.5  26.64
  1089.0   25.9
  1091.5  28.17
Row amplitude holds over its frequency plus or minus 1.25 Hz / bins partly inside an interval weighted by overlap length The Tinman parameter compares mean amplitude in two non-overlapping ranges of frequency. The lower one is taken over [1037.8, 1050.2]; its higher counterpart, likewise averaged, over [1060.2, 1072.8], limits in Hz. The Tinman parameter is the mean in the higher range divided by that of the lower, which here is 1.05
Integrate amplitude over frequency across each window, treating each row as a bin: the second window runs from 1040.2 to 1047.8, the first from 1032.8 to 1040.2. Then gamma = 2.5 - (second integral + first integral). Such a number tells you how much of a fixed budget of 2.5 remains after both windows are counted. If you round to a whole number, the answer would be -399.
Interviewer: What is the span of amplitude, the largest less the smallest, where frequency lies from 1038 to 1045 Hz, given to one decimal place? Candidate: 3.1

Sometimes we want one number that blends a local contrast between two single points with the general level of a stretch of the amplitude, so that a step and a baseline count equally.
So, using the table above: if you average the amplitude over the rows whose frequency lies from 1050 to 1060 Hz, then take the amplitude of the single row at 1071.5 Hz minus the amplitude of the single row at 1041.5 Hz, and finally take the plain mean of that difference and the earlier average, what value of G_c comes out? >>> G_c 15.1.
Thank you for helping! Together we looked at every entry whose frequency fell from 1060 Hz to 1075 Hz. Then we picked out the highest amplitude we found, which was 29.3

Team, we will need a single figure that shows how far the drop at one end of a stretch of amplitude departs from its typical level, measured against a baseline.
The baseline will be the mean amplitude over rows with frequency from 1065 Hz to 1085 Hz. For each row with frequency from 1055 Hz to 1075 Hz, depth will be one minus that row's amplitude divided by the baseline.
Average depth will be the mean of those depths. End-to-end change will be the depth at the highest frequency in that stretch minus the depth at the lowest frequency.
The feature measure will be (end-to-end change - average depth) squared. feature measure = 0.022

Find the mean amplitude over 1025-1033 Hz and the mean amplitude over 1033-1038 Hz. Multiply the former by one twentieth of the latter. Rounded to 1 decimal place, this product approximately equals 34.8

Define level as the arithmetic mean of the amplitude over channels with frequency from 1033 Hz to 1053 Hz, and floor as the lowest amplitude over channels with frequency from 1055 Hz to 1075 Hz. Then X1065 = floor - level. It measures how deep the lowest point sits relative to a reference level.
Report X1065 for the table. -1.0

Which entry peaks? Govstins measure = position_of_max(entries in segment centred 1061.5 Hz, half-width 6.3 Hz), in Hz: 1064.0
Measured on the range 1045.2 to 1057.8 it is 1056.5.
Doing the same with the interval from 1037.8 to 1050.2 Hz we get 1044.0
